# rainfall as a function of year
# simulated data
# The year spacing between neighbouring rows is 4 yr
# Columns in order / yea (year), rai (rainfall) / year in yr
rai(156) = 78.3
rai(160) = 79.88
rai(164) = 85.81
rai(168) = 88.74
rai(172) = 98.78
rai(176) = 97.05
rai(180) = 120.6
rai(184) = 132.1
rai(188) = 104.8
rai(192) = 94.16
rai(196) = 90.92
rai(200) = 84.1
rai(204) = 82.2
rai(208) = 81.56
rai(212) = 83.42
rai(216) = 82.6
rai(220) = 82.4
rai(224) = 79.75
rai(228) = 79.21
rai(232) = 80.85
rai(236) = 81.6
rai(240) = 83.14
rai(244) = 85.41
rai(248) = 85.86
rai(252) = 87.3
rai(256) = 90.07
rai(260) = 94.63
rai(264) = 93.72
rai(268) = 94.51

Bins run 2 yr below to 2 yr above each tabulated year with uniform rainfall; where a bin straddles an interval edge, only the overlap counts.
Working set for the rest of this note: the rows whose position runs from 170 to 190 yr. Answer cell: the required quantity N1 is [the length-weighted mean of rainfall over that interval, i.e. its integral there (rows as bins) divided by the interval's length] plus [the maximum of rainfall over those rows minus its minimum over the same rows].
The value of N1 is 146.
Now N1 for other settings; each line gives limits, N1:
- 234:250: 88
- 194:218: 93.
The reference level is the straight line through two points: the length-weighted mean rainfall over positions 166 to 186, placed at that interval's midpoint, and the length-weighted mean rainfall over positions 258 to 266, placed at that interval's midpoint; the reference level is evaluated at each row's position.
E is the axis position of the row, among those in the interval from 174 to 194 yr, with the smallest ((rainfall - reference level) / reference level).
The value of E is 192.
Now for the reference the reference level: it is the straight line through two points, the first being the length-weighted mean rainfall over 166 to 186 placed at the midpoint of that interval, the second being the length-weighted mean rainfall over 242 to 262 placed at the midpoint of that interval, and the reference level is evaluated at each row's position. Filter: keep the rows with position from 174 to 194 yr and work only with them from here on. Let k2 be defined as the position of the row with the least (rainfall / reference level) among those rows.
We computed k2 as 176 yr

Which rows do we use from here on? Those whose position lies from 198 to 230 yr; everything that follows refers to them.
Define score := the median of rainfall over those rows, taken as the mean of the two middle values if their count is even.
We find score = 82.3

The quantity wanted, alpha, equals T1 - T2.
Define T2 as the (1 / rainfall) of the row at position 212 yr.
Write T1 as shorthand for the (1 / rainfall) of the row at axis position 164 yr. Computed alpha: -0.0003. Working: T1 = 0.0117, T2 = 0.0120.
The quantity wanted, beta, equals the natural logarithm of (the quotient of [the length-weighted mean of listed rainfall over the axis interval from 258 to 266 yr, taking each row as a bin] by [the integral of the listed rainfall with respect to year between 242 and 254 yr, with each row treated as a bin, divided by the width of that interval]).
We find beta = 0.09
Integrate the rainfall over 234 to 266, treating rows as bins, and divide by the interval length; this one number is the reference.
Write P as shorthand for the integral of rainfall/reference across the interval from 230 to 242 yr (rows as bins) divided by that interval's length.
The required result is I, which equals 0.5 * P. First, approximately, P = 0.93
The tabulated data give 0.467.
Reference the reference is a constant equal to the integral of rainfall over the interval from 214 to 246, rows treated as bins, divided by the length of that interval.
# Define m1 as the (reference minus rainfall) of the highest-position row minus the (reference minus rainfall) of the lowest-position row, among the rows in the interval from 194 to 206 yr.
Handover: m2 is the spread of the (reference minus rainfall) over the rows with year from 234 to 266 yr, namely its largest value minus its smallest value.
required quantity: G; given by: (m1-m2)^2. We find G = 19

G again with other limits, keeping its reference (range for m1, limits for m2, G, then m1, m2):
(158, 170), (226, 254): 287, -9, 8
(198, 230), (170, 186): 910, 5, 35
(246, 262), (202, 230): 168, -9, 4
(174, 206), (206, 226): 125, 15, 4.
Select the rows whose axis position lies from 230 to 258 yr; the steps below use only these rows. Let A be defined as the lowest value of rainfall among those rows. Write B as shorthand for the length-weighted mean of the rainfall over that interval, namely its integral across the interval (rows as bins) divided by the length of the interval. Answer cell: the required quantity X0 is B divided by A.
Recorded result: 1.05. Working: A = 80.85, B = 85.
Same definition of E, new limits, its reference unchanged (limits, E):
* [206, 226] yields 208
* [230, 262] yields 232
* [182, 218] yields 208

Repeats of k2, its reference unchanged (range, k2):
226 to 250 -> 228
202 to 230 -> 204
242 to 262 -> 244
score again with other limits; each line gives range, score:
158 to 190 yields 97.9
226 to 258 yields 84.3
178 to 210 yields 92.5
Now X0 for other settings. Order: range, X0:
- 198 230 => 1.03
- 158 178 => 1.13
